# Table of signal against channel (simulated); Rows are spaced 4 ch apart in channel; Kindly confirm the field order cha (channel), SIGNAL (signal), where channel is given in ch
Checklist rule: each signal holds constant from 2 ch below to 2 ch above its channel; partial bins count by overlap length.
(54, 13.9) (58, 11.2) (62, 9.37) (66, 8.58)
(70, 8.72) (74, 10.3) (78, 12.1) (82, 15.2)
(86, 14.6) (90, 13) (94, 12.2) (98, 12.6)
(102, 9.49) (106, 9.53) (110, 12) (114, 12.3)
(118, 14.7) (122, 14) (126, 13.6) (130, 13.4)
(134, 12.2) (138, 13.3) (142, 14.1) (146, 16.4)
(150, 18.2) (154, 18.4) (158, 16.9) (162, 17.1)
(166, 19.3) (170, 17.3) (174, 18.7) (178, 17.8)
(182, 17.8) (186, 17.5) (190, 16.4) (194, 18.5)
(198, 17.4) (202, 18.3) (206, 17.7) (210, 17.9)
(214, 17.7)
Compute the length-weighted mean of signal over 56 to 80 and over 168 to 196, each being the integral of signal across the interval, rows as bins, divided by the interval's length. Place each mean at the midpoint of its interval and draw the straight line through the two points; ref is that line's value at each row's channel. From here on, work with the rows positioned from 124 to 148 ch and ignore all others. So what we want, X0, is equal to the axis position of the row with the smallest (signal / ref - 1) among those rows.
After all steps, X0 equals 134 ch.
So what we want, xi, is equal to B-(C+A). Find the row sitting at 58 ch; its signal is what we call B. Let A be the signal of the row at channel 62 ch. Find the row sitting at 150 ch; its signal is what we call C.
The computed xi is -16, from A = 9.37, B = 11.2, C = 18.2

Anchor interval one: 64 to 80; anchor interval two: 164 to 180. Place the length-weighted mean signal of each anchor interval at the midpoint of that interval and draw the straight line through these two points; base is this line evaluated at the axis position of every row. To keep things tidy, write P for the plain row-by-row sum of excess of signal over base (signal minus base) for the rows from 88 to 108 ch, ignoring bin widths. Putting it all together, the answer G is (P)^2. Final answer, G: 13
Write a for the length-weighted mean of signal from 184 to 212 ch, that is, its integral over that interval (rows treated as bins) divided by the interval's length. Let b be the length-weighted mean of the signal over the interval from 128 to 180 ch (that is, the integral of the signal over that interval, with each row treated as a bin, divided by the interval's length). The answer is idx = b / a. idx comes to 0.9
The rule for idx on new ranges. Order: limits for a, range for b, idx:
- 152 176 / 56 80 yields 0.6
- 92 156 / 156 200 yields 1.3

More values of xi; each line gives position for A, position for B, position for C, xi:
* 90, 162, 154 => -14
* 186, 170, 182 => -18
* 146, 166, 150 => -15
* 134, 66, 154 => -22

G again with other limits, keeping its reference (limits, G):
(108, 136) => 42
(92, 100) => 1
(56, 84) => 51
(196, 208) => 80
